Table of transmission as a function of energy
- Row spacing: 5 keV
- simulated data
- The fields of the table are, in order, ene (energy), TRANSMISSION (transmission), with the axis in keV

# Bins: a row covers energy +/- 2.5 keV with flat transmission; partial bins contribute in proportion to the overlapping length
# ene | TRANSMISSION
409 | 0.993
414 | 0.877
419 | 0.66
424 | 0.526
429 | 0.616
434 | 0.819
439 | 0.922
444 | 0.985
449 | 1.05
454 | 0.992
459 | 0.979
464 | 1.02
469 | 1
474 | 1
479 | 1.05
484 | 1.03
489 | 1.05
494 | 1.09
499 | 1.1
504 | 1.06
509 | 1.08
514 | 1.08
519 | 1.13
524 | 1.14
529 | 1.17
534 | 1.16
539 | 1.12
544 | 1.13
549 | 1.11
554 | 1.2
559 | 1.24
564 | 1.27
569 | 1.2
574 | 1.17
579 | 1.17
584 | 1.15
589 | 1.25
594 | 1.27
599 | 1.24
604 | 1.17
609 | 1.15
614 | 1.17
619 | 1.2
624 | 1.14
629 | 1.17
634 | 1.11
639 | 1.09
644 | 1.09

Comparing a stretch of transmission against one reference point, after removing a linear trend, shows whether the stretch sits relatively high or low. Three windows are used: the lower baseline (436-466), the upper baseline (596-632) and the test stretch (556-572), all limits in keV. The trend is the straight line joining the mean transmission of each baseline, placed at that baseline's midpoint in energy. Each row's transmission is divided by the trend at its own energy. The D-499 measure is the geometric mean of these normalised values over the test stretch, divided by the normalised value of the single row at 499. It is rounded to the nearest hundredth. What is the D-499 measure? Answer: 1.05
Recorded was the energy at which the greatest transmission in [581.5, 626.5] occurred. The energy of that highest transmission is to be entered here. 594 keV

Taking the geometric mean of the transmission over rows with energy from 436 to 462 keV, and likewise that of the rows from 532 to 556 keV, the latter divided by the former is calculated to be 1.16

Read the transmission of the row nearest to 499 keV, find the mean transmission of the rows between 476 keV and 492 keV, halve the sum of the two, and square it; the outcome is 1.1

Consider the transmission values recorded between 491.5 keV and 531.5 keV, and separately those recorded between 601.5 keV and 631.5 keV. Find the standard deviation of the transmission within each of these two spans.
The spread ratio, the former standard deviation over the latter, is 1.8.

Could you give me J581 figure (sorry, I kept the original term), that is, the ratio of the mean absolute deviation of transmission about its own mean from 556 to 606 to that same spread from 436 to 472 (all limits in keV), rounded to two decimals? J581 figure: 1.55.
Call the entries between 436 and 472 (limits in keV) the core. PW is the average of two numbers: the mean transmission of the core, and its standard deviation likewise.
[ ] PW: 0.51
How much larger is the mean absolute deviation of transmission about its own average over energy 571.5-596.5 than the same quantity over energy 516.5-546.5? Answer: 0.031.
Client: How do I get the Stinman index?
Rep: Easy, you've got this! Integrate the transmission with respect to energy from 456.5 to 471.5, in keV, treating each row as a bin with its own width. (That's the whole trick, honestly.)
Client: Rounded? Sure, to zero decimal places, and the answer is 15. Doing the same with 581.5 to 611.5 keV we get 36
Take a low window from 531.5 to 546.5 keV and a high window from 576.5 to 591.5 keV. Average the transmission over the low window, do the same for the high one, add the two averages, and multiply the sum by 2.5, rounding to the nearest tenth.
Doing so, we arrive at 5.8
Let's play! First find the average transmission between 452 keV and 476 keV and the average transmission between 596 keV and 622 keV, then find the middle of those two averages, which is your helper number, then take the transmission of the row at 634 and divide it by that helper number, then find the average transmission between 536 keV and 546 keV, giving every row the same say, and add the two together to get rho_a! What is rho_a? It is 2.14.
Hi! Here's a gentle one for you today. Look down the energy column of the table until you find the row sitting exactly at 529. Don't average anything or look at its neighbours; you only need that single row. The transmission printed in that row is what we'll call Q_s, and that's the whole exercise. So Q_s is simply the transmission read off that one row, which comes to 1.17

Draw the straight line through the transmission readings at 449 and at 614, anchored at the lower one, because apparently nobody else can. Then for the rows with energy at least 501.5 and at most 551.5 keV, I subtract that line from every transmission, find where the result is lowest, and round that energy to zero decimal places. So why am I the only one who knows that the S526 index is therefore 504 keV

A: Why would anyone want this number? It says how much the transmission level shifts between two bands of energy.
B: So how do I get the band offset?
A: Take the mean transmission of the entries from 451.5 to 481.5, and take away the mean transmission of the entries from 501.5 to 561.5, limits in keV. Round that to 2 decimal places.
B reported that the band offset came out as -0.13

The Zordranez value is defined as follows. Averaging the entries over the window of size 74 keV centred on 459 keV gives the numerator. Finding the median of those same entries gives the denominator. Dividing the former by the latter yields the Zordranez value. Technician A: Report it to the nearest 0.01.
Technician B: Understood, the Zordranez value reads 0.94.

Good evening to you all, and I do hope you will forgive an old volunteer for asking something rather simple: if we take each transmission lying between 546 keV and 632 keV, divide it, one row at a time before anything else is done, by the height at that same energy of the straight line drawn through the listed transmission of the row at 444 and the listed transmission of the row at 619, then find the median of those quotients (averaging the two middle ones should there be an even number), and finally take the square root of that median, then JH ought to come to 1.01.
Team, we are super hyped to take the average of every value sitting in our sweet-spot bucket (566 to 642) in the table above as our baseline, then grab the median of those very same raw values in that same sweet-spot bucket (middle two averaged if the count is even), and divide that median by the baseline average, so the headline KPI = 0.994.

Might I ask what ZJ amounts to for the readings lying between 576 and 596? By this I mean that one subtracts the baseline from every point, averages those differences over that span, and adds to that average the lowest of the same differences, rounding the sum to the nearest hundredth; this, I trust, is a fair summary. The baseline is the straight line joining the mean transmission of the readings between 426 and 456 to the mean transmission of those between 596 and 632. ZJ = 0.10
